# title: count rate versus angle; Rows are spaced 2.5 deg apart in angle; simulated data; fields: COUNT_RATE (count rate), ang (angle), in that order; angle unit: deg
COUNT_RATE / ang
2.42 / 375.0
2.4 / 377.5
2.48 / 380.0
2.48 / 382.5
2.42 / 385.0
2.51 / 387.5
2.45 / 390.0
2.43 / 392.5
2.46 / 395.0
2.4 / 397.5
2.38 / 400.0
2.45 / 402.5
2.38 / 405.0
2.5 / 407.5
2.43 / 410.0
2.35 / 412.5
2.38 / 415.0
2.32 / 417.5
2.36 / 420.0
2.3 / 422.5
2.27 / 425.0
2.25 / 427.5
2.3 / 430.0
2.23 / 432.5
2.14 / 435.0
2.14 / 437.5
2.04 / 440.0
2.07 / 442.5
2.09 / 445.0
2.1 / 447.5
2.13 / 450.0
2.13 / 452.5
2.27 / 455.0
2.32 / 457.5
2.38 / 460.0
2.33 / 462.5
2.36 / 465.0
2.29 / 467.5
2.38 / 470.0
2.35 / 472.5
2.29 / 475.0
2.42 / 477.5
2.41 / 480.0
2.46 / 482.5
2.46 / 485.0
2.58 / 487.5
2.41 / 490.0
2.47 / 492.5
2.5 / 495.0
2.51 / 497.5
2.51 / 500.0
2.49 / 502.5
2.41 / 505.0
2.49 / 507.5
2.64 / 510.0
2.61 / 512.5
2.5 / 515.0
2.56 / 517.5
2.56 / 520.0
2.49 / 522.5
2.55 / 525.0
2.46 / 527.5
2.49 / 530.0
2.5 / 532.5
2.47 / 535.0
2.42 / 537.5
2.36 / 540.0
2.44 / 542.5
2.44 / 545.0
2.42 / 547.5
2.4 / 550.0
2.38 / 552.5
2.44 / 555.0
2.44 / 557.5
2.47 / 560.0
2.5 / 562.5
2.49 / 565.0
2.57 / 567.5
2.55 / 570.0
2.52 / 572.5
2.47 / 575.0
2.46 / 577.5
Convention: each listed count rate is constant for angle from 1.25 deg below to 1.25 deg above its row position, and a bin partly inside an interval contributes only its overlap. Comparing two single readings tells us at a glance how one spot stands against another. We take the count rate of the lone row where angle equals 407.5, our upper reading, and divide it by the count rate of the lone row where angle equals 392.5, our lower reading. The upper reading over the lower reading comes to 1.03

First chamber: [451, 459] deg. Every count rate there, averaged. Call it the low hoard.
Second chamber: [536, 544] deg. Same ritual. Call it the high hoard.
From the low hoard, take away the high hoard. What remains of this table -0.17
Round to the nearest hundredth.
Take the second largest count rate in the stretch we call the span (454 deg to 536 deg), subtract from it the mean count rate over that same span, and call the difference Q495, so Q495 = 0.16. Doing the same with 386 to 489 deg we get 0.19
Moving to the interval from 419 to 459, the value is 0.12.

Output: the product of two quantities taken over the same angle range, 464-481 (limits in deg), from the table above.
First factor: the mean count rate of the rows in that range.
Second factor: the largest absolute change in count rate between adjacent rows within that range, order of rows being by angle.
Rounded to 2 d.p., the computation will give 0.31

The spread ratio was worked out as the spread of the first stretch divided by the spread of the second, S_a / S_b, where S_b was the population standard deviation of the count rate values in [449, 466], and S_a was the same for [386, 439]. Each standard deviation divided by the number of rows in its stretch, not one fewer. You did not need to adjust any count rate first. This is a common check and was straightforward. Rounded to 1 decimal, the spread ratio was 1.1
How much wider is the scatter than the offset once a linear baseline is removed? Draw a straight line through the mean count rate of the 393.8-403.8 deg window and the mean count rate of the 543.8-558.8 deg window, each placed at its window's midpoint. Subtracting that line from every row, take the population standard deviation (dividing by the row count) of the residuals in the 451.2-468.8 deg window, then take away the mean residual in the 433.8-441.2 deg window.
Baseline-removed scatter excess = 0.39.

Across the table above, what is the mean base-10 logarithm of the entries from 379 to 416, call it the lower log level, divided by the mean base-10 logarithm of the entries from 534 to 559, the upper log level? 1.01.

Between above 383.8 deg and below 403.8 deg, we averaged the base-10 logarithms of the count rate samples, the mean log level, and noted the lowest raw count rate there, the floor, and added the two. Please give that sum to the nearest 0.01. 2.77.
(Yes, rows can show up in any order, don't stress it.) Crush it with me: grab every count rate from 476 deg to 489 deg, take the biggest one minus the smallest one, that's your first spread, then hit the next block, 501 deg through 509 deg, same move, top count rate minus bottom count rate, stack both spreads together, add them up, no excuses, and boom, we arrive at 0.25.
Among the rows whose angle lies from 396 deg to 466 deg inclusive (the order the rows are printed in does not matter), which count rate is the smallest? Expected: 2.04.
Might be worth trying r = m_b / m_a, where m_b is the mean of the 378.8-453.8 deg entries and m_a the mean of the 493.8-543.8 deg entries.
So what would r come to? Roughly 0.93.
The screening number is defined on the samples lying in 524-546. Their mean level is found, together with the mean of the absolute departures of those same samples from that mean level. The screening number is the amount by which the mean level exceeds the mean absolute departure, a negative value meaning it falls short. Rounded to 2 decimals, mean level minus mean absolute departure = 2.42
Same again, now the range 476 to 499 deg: 2.43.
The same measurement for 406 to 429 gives 2.29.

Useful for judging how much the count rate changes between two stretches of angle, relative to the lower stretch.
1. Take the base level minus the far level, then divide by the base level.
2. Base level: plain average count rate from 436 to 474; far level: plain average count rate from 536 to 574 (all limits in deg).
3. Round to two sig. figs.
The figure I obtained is -0.10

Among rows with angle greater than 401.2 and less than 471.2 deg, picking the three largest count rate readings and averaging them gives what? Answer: 2.460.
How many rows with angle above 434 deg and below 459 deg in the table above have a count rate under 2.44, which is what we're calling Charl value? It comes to 10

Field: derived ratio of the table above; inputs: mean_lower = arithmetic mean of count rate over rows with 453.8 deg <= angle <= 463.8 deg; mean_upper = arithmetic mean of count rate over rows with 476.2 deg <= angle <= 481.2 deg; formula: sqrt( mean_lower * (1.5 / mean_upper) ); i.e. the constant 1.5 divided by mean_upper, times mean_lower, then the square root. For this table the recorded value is 1.20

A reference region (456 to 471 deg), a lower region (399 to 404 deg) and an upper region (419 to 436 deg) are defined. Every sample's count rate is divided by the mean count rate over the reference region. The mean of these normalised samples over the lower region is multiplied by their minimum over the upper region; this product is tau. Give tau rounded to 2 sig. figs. 0.94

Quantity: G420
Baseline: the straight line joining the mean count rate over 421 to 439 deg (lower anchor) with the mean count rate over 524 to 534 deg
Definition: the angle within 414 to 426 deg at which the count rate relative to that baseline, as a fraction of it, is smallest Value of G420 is 425.0 deg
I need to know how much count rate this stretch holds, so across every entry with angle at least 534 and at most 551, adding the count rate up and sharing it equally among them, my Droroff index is 2.42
